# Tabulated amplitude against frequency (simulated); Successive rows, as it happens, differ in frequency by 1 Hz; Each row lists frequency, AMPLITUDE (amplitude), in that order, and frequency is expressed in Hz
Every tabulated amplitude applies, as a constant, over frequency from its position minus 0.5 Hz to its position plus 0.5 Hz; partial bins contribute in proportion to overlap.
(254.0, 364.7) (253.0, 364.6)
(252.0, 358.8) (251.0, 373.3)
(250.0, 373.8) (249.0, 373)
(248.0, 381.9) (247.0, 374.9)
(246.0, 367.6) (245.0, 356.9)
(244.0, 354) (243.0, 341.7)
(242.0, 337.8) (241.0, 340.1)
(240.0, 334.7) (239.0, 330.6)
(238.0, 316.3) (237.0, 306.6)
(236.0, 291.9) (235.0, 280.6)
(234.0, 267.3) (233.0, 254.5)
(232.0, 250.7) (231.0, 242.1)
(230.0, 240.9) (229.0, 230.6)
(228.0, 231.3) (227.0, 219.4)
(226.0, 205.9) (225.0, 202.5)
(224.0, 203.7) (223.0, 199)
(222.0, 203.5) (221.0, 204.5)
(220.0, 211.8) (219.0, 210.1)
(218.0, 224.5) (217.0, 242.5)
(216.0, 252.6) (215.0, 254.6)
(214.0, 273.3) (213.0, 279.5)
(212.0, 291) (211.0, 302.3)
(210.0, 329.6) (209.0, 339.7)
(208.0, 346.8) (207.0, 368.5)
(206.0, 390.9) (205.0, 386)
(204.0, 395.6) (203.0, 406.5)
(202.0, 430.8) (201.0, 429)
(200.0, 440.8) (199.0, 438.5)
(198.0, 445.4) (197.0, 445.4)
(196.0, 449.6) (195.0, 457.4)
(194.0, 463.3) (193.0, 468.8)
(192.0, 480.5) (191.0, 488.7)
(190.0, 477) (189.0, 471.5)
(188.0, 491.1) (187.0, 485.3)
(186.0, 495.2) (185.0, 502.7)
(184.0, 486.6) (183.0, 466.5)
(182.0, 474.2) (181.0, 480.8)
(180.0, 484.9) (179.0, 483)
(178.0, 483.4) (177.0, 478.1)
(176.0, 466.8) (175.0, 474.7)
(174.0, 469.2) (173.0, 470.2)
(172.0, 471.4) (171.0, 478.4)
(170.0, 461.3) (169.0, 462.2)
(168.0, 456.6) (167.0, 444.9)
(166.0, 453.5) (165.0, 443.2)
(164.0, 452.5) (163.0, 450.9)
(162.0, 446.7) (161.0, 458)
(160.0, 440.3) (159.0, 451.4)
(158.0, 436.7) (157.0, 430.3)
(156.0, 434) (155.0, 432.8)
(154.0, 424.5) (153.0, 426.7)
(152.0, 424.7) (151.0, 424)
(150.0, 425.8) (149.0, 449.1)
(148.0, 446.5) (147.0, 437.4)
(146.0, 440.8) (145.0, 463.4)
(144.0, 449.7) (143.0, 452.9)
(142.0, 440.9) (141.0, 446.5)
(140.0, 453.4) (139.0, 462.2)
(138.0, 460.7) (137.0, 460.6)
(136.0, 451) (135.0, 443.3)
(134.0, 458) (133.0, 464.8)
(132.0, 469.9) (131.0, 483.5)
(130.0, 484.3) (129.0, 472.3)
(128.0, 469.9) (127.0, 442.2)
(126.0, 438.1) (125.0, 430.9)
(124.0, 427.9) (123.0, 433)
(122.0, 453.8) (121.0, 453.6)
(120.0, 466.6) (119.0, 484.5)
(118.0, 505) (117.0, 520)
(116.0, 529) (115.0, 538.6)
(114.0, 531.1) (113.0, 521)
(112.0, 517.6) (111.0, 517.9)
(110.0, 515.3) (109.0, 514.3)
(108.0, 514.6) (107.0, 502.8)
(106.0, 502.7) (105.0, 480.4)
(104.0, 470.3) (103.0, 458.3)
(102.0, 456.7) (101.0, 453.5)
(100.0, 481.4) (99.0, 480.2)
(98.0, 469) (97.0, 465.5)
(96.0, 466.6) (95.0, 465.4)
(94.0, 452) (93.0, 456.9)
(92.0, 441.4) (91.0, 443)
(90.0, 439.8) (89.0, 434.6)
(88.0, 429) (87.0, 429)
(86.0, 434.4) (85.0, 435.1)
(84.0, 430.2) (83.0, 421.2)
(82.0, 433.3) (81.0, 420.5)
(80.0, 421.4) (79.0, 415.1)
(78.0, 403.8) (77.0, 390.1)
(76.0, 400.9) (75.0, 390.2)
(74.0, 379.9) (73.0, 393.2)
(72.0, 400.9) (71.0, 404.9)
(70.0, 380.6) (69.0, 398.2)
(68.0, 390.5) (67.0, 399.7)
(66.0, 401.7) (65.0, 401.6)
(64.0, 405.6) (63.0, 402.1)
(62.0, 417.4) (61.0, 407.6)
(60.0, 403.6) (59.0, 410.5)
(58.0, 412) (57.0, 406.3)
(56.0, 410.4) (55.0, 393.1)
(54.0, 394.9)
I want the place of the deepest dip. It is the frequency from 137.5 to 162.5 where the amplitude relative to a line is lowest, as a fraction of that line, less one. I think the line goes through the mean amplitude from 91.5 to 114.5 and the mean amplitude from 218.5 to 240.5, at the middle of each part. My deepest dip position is 142.0 Hz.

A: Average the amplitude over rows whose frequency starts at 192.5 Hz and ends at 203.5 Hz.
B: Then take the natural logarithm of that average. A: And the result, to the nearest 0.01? 6.09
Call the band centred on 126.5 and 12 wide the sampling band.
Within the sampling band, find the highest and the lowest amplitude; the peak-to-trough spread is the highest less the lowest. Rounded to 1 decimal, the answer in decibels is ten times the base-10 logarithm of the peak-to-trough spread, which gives 17.5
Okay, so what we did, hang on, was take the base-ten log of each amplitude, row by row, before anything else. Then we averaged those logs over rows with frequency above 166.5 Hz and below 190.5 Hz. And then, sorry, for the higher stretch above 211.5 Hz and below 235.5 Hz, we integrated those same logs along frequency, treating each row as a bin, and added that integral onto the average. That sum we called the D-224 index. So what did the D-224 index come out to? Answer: 59.6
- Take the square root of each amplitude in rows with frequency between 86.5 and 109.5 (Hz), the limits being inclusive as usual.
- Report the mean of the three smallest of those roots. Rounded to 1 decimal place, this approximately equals 20.8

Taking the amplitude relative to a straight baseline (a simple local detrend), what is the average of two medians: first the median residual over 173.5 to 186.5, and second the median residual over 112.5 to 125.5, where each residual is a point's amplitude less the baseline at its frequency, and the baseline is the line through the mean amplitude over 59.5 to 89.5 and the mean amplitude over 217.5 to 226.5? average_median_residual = 176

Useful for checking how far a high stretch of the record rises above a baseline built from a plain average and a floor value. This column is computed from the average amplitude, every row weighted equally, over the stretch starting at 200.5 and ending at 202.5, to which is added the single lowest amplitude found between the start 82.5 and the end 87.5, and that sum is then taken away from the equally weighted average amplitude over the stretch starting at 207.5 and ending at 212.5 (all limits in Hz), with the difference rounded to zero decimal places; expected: -529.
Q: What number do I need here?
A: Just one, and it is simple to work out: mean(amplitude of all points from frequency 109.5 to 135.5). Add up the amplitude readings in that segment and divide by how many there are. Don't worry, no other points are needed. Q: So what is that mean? 480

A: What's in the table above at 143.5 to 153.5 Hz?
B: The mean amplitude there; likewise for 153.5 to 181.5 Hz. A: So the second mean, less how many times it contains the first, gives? 457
